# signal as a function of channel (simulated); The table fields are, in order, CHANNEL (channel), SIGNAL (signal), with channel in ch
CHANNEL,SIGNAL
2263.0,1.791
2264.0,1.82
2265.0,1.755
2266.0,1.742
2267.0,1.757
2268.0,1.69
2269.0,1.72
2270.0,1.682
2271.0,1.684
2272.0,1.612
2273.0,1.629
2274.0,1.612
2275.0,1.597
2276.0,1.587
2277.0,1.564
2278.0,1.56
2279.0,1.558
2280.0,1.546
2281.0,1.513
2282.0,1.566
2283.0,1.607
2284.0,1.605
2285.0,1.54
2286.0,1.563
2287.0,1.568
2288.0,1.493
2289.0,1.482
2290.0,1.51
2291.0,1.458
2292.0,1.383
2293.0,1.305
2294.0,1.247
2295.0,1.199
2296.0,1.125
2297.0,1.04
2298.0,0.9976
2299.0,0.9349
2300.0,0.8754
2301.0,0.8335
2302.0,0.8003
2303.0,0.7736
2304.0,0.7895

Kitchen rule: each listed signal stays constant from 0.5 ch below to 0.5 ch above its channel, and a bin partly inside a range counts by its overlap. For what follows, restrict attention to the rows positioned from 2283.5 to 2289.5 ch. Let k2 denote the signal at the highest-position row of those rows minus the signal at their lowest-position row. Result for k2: -0.12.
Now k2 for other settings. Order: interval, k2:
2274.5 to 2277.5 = -0.03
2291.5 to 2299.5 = -0.45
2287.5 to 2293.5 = -0.19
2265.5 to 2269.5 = -0.02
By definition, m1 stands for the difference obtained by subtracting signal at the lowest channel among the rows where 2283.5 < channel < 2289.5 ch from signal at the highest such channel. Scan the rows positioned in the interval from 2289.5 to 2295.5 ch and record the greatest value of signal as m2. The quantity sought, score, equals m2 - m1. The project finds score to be 1.63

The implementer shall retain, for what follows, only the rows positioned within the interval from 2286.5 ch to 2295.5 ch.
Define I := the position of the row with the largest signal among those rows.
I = 2287.0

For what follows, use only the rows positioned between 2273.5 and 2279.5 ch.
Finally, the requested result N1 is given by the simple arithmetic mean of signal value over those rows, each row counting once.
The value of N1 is 1.58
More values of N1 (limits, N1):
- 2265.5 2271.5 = 1.71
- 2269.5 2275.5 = 1.64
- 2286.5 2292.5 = 1.48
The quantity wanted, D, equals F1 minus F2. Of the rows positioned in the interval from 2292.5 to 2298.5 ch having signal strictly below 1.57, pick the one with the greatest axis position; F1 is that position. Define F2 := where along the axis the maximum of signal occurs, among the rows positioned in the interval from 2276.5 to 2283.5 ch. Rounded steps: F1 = 2298.0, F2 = 2283.0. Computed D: 15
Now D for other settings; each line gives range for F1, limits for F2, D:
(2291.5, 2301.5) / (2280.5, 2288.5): 18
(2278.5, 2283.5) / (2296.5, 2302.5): -15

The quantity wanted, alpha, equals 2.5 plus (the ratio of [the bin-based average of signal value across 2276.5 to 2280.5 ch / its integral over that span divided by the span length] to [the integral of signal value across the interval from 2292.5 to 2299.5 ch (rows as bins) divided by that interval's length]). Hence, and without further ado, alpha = 3.89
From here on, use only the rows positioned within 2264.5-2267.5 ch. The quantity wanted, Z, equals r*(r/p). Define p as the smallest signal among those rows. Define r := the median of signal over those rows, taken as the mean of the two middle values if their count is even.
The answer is 1.77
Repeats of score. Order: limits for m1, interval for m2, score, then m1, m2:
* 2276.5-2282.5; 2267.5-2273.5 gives 1.72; 0.00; 1.72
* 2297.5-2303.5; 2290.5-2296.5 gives 1.68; -0.22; 1.458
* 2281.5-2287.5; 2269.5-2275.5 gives 1.68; 0.00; 1.684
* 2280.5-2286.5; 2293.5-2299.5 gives 1.20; 0.05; 1.247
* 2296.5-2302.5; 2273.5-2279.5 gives 1.85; -0.24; 1.612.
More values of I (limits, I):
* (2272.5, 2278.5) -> 2273.0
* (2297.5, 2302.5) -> 2298.0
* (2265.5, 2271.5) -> 2267.0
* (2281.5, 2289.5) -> 2283.0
